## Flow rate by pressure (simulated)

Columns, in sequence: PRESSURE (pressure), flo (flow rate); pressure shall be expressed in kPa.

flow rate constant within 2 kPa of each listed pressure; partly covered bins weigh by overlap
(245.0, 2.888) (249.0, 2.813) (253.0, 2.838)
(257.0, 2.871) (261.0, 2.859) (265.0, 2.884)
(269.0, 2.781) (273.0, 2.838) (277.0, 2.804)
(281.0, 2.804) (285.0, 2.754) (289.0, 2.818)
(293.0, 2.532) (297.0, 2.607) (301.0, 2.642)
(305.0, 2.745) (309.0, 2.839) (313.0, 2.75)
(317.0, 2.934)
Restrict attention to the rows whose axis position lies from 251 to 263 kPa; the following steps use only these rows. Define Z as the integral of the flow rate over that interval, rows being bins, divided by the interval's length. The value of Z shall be 2.86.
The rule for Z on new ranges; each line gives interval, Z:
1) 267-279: 2.81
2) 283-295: 2.70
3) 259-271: 2.84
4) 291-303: 2.59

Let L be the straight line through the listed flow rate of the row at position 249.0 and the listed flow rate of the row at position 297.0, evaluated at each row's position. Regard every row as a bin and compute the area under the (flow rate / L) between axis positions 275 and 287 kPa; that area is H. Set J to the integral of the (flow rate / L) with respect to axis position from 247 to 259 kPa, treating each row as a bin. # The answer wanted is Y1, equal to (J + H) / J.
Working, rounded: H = 12.5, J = 12.2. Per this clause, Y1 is 2.03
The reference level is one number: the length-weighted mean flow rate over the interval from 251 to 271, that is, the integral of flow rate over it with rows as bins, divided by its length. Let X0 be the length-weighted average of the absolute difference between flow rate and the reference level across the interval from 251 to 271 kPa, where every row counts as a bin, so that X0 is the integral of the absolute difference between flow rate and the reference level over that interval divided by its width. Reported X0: 0.03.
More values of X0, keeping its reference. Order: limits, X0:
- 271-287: 0.05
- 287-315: 0.14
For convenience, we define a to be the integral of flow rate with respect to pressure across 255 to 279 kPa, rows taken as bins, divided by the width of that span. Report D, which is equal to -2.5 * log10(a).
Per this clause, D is -1.13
